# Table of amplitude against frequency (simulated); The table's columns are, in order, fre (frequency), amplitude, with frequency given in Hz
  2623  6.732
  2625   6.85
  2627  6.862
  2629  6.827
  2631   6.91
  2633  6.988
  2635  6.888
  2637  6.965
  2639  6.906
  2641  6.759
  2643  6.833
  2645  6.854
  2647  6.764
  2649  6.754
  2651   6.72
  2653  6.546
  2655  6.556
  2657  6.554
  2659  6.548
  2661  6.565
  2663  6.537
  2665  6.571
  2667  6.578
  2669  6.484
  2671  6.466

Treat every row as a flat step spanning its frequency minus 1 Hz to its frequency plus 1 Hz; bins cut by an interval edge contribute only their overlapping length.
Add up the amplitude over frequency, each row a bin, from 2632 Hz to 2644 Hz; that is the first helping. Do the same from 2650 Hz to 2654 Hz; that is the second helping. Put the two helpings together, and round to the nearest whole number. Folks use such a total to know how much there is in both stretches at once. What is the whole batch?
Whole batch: 109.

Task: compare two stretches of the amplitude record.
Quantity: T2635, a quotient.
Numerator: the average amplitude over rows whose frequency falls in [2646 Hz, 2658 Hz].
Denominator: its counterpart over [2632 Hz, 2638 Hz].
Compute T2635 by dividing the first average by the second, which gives 0.957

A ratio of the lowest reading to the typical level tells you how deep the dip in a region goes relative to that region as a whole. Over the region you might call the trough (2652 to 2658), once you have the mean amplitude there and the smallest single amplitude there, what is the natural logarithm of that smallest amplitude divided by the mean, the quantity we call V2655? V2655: -0.001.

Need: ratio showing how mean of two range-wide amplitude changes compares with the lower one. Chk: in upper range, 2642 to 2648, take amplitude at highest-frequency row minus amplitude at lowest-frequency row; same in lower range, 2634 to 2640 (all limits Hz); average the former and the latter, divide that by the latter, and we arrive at -1.4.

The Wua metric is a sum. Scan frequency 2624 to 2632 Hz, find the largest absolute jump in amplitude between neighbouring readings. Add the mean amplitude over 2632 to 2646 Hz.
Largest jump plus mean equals 6.97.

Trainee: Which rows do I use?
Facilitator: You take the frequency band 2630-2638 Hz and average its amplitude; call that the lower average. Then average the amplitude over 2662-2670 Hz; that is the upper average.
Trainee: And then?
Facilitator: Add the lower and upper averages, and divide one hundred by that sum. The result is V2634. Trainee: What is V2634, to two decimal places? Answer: 7.42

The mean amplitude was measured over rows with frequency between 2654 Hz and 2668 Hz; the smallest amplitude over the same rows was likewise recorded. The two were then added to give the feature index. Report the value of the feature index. 13.1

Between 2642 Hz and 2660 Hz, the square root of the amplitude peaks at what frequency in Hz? 2645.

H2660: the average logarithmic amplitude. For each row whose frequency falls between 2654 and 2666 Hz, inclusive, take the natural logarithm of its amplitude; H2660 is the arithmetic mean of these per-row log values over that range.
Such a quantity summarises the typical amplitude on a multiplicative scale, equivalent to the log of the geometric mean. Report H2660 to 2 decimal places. 1.88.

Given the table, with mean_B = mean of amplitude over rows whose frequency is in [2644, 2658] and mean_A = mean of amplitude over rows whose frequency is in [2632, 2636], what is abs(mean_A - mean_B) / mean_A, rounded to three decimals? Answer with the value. 0.037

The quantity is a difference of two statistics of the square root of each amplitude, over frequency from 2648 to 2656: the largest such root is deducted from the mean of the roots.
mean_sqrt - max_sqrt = -0.021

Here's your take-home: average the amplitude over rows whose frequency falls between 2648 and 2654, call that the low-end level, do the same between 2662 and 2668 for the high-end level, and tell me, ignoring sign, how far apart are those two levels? 0.11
